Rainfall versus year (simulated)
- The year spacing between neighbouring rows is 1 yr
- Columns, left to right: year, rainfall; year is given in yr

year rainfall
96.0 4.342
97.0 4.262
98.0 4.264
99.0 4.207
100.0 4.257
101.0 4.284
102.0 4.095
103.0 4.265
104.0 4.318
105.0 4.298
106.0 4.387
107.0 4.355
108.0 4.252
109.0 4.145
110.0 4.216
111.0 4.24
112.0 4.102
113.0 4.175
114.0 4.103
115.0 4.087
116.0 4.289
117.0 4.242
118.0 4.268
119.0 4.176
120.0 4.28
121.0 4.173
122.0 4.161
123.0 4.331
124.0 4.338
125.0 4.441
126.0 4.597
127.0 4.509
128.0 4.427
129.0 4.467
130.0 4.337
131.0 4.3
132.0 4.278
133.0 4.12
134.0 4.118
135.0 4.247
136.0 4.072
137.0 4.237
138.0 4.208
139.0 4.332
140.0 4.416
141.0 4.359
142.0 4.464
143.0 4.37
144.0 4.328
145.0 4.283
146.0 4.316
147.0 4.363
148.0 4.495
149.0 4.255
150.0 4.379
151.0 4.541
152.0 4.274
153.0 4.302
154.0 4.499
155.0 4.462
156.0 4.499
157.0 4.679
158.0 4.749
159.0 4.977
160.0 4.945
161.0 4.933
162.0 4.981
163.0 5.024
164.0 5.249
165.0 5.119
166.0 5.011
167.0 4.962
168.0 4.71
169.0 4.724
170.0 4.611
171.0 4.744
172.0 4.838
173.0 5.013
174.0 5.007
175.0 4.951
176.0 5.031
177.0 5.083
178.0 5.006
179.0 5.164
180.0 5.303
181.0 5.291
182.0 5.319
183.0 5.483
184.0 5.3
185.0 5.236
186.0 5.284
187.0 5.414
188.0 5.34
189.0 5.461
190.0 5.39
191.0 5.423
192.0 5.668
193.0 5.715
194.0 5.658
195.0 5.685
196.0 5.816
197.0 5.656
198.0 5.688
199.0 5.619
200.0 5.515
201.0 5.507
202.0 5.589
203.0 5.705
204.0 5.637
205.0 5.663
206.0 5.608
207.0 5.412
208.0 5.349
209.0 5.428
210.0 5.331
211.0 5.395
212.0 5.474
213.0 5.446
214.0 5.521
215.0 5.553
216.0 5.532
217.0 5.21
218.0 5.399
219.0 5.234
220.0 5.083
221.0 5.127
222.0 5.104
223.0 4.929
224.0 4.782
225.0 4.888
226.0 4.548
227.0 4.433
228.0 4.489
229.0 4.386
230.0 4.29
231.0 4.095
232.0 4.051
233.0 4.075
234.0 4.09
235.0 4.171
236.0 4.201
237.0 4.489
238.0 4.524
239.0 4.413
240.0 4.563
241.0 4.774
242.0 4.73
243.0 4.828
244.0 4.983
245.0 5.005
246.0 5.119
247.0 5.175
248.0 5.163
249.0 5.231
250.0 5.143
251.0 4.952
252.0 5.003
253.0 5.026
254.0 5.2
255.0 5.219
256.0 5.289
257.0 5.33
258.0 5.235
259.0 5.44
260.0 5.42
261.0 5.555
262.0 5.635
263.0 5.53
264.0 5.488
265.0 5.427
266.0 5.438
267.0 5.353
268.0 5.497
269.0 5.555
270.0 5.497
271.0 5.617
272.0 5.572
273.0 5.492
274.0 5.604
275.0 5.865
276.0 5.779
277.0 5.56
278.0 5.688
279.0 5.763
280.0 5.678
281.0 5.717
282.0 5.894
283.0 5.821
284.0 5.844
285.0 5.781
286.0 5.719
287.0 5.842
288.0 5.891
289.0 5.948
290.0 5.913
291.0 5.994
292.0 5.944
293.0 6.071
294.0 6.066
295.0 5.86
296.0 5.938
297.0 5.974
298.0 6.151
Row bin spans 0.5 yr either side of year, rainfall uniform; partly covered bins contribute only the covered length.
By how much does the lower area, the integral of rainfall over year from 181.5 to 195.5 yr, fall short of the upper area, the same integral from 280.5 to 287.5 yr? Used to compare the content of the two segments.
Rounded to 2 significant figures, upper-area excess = -36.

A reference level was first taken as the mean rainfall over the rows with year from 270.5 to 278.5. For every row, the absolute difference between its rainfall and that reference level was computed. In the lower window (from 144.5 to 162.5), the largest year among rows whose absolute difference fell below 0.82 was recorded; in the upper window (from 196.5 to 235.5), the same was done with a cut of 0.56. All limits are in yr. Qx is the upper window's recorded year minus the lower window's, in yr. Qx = 60 yr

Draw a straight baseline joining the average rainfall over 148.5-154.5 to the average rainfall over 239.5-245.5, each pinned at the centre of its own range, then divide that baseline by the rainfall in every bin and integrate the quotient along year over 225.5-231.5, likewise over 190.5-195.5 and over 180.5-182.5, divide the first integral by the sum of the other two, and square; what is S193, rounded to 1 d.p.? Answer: 1.3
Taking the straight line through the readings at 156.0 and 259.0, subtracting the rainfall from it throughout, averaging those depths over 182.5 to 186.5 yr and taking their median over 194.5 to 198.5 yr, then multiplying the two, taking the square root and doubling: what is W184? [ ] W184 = 1.36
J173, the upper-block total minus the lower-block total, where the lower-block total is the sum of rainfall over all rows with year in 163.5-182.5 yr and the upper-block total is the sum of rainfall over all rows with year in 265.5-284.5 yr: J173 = 12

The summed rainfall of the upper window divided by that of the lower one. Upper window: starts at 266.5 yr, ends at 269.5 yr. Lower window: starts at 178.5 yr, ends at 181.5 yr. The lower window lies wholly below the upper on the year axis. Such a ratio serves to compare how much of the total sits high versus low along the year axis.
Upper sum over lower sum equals 1.04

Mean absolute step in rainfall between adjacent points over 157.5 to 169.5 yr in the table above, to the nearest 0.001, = 0.104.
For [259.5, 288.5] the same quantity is 0.093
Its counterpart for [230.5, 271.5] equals 0.086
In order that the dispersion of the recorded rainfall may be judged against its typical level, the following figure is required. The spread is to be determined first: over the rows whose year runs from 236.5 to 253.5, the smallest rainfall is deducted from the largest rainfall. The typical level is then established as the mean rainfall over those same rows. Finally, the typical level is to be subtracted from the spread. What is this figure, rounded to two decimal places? -4.07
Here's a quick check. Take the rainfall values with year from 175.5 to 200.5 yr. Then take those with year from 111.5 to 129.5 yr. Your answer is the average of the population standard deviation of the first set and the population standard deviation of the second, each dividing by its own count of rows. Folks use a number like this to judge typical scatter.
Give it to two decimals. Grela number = 0.18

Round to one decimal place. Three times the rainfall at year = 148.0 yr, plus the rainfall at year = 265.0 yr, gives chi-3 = 18.9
